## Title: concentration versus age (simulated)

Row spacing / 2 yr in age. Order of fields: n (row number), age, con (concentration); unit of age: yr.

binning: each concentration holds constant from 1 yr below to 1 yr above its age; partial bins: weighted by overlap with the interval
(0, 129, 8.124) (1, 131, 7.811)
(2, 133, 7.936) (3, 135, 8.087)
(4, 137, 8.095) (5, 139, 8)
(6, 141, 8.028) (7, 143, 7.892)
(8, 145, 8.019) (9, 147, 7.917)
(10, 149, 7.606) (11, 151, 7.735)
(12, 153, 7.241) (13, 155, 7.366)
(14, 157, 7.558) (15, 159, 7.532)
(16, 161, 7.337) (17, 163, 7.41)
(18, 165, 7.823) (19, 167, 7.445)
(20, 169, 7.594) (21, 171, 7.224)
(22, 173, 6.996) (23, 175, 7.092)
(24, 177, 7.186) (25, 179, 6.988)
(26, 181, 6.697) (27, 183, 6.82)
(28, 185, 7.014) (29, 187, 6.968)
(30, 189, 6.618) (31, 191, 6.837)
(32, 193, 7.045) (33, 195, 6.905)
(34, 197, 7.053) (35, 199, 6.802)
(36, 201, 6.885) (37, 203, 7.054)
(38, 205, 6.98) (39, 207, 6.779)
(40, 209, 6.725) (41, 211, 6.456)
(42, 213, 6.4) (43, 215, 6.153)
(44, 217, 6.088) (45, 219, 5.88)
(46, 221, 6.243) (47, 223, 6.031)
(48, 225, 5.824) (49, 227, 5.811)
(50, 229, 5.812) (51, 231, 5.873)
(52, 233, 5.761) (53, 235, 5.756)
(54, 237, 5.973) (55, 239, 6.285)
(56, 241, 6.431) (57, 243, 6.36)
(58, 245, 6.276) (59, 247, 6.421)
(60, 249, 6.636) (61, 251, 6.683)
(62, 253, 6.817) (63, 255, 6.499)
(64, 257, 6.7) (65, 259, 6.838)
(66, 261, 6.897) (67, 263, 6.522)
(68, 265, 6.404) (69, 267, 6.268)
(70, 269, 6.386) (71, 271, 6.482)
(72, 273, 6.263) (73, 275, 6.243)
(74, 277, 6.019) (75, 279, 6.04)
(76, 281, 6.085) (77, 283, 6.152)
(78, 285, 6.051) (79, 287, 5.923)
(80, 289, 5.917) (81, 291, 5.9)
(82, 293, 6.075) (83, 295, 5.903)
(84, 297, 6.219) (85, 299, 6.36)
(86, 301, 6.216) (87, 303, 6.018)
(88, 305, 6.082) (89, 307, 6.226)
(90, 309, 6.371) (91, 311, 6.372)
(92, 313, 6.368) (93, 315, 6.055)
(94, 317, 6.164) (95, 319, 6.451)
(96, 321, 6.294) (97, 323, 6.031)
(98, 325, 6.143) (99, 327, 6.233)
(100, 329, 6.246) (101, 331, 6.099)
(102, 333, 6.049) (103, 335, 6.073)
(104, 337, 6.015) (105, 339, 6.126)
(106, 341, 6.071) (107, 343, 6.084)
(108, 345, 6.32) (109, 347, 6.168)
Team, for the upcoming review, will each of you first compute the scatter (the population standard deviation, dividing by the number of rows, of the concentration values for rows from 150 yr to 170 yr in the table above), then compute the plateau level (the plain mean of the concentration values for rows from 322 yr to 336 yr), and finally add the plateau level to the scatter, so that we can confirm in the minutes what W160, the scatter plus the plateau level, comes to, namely 6.3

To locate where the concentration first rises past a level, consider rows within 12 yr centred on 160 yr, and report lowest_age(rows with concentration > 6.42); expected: 155 yr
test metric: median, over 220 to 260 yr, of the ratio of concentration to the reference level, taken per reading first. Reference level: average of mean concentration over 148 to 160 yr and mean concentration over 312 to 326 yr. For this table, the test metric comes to 0.92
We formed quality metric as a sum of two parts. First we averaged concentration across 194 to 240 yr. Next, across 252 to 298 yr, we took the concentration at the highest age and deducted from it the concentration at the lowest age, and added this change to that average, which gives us 5.73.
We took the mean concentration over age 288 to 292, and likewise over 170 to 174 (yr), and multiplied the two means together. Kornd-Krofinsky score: 42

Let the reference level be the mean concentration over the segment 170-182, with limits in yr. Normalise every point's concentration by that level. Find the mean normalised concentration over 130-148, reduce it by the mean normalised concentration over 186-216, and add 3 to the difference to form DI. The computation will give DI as 3.17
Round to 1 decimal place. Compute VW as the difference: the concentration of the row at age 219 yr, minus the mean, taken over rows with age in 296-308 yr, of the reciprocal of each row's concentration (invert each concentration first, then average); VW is 5.7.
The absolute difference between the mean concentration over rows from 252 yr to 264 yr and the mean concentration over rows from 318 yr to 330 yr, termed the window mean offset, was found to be 0.5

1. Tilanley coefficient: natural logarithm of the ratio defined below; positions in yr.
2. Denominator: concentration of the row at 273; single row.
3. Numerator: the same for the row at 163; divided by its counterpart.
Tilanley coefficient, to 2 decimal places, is 0.17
